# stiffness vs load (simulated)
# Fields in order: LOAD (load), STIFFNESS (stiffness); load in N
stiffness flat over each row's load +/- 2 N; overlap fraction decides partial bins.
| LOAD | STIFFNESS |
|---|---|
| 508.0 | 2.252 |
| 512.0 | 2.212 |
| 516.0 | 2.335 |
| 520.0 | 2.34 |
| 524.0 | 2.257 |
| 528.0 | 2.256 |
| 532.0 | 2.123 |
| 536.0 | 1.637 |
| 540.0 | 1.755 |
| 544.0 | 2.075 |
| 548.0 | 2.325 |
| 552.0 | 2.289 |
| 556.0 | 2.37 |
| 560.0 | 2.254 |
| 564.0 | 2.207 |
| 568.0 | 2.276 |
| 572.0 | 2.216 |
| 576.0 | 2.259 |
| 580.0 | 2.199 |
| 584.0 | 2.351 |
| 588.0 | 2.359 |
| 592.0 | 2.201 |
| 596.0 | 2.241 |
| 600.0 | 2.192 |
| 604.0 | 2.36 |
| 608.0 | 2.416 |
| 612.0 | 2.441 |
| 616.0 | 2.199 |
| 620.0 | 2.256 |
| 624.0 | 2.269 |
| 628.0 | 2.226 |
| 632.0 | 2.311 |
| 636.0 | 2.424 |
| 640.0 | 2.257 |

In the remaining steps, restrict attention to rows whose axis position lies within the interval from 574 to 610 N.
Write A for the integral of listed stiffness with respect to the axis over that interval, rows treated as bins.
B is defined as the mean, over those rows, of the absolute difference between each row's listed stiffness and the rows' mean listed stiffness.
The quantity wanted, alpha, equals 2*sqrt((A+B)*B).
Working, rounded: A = 82.3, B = 0.076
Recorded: 5.0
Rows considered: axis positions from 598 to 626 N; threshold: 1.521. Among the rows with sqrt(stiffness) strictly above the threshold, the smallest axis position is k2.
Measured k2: 604.0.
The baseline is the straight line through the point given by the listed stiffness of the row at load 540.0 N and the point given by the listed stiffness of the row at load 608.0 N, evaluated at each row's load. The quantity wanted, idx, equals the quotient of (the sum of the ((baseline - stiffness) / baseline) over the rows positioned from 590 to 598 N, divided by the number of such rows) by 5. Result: 0.005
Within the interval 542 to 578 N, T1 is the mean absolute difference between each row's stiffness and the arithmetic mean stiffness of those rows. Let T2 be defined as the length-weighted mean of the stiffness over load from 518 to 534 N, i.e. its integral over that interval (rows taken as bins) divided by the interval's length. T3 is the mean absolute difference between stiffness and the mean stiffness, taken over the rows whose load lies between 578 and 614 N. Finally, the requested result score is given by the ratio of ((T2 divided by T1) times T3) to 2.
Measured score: 1.7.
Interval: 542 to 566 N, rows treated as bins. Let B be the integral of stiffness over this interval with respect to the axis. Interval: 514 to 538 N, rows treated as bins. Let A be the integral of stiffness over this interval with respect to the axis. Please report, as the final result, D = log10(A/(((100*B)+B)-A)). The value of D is -2.02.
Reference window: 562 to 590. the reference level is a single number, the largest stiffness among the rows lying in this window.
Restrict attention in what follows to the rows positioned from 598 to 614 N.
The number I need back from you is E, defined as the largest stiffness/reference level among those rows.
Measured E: 1.03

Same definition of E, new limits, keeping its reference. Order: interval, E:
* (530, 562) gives 1.00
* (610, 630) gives 1.03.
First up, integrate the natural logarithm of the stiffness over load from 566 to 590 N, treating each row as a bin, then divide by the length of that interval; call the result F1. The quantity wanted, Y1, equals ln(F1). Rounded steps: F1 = 0.82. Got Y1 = -0.196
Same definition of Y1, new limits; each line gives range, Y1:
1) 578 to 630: -0.191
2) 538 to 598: -0.226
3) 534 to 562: -0.310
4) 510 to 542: -0.300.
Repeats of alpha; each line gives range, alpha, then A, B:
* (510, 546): 7.6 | 76.0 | 0.192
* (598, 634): 5.0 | 82.7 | 0.076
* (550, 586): 3.9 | 81.7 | 0.047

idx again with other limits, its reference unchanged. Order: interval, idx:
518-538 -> -0.060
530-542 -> -0.015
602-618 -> 0.007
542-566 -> -0.039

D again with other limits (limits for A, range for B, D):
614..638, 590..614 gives -2.01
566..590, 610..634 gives -2.00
